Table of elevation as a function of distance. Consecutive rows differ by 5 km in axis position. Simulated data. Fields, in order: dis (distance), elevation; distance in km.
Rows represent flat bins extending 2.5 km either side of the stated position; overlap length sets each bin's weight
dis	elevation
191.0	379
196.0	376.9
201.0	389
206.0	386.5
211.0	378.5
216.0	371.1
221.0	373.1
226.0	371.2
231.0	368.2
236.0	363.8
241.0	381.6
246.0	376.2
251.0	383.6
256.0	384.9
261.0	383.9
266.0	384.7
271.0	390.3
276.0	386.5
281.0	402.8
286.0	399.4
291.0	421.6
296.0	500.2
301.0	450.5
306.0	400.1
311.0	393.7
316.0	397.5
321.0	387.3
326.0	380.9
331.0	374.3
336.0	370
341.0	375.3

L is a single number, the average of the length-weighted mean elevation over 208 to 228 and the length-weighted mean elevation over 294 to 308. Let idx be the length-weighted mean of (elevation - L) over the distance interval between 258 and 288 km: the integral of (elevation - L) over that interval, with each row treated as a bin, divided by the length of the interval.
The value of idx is -21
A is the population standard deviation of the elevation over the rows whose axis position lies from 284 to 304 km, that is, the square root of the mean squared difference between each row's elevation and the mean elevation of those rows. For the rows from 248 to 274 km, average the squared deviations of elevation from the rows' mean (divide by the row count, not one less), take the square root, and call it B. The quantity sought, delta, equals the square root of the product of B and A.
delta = 9.6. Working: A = 38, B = 2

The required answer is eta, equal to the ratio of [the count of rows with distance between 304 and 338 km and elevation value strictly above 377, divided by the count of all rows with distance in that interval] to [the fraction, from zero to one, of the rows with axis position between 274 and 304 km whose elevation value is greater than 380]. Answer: 0.71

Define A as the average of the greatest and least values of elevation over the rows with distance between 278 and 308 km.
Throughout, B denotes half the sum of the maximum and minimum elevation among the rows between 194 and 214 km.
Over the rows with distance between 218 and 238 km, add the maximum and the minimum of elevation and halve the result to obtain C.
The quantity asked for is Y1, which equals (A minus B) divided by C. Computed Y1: 0.18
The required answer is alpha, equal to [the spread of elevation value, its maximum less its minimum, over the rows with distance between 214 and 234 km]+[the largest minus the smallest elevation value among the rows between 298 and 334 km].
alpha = 81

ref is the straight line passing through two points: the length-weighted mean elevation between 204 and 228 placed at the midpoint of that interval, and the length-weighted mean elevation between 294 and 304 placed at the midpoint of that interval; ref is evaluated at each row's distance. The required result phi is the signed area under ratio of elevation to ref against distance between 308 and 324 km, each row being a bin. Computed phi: 12.8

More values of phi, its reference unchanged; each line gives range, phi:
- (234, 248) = 13.0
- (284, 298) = 13.3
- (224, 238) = 13.1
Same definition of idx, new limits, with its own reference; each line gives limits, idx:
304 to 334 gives -24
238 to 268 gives -30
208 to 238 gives -41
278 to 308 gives 17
